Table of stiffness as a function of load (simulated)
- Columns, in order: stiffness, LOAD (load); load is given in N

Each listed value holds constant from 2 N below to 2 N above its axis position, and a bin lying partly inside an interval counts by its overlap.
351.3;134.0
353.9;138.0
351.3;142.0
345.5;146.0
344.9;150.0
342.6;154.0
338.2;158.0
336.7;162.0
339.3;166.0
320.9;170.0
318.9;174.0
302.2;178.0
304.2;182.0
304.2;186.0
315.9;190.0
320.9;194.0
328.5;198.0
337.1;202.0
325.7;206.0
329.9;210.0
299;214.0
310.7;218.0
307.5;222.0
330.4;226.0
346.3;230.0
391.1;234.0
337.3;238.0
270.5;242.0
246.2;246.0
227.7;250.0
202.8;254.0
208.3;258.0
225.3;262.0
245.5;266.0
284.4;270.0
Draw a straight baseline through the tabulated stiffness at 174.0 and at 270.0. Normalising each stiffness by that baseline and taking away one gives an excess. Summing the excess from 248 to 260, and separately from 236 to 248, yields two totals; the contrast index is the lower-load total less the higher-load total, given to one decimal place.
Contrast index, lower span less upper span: 0.7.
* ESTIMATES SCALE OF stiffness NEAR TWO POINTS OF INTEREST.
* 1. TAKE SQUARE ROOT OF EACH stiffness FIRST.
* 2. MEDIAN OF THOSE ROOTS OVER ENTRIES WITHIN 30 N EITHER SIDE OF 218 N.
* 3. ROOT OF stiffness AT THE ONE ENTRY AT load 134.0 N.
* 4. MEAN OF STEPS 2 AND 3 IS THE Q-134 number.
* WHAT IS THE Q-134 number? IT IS 18.4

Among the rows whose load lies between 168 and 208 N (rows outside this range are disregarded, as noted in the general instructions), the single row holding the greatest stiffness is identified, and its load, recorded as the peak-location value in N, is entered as 202.0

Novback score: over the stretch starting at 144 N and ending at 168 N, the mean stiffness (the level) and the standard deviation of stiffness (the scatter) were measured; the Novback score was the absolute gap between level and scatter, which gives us 338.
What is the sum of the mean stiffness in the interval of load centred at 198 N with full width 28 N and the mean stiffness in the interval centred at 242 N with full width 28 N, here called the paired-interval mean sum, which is 612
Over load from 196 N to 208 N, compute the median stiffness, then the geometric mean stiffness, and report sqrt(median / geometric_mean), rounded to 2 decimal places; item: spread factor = 1.00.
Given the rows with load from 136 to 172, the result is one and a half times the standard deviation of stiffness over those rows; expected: 14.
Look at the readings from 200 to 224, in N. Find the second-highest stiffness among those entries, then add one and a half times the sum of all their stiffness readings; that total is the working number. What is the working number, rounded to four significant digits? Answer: 3195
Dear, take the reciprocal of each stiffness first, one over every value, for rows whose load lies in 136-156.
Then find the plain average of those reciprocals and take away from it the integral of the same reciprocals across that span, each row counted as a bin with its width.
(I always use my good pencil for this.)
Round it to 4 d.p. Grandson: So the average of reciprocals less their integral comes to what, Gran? -0.0547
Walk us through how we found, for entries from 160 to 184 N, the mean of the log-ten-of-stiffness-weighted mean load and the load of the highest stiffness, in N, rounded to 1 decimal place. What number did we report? 169.0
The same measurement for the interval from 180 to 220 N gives 201.0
